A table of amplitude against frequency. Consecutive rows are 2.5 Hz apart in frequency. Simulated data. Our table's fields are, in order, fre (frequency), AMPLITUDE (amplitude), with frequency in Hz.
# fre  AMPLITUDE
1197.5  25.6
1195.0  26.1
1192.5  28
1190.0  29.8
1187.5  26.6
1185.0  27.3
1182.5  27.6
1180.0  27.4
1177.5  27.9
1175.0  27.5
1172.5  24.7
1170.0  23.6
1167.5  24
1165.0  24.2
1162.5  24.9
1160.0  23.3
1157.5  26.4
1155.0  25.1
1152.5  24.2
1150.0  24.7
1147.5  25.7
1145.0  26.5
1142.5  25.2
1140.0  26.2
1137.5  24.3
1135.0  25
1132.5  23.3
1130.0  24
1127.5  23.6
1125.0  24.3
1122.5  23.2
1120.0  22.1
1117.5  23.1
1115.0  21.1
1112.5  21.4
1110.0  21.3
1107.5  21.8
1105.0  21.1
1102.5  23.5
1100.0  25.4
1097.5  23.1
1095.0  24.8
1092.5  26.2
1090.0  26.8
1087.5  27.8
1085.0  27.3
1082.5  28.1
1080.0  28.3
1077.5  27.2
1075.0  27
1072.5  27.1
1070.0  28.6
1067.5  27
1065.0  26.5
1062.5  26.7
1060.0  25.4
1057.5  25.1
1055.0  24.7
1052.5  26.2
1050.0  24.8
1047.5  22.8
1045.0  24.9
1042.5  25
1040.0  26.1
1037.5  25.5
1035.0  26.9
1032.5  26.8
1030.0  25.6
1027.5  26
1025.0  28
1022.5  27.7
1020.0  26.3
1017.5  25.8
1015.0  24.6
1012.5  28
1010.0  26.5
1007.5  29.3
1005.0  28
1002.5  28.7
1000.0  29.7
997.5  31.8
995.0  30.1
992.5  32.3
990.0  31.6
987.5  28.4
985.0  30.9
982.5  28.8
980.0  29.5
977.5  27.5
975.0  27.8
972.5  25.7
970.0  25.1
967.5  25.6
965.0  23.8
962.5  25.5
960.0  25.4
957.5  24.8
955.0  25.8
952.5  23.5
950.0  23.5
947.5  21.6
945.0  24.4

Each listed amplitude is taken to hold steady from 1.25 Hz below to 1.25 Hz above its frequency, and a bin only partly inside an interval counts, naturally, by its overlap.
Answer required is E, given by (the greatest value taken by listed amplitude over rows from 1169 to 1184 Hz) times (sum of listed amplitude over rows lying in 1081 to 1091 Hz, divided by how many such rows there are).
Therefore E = 767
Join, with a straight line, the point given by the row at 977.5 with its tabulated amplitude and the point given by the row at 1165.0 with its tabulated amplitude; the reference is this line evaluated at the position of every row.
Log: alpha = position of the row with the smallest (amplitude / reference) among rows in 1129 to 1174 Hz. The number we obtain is 1132.5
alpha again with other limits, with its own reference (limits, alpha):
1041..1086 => 1047.5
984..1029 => 1015.0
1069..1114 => 1105.0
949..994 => 950.0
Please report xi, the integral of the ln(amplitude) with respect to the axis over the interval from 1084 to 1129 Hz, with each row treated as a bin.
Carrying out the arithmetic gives 142.4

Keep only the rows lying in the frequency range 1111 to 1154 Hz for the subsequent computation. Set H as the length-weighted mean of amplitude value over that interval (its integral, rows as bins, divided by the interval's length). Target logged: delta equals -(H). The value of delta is -24.0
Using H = 24.0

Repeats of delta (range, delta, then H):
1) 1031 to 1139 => -25.0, 25.0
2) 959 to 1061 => -27.0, 27.0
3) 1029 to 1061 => -25.4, 25.4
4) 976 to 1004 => -29.9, 29.9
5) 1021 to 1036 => -26.8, 26.8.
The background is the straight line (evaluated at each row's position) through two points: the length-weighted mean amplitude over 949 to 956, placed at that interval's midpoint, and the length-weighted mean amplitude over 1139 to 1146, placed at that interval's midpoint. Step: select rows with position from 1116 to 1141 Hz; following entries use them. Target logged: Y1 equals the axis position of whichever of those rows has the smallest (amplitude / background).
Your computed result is 1120.0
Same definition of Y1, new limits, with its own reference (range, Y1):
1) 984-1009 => 1005.0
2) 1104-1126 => 1115.0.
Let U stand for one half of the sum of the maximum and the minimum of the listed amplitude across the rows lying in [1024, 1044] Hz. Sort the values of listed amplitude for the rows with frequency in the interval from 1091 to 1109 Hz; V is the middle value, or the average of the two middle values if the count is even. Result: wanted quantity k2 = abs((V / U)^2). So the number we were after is 0.8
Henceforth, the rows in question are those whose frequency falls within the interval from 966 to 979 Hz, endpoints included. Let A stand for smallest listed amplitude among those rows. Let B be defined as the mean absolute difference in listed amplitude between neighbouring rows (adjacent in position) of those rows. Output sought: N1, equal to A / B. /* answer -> 29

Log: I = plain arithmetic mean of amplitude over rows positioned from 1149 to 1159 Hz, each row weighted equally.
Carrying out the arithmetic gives 25.1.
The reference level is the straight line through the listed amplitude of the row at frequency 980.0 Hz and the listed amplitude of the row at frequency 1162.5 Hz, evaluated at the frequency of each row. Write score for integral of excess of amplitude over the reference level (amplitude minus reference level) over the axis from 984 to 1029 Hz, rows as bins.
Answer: -15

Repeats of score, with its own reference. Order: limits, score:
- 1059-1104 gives -21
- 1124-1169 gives -27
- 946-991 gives -155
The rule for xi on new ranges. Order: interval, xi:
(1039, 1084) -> 146.9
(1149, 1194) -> 146.4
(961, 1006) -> 150.4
